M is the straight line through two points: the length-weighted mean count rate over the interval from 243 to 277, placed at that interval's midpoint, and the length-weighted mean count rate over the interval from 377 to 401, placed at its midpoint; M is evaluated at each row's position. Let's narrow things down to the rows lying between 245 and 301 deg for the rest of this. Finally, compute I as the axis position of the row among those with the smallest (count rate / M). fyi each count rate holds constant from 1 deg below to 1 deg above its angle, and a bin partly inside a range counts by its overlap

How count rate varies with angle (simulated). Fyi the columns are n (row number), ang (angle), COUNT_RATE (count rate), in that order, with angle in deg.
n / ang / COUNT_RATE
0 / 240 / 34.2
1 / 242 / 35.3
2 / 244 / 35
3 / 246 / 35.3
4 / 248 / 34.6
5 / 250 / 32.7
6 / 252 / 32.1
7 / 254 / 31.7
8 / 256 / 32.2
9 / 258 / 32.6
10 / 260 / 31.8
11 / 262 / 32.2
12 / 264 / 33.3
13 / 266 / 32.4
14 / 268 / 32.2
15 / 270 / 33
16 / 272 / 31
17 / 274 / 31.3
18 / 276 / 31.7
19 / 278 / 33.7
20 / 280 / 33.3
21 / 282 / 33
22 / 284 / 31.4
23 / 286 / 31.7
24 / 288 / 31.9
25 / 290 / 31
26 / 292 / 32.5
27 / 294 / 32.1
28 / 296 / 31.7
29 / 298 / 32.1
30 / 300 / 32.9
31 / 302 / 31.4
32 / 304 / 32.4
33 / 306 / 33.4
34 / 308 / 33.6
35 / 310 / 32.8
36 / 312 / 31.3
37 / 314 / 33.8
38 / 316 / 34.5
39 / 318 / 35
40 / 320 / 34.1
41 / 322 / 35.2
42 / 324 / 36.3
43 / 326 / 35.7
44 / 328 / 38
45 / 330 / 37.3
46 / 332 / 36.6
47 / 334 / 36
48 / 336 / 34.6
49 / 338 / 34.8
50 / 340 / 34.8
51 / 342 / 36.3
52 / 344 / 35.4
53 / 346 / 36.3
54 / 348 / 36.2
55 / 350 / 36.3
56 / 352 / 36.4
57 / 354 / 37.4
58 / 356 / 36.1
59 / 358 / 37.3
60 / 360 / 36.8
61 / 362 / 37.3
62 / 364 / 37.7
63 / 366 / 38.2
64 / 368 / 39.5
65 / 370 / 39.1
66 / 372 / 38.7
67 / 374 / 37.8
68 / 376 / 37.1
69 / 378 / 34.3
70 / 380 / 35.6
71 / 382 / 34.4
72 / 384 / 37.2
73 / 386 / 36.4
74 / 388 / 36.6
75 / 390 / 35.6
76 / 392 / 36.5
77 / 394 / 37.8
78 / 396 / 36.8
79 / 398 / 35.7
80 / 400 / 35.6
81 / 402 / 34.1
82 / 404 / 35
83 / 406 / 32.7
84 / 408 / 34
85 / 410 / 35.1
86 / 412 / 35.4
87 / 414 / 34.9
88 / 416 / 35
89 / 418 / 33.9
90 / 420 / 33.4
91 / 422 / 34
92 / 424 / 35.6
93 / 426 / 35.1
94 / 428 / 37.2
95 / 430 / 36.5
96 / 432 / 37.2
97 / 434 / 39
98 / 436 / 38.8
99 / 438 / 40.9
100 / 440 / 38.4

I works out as 290 deg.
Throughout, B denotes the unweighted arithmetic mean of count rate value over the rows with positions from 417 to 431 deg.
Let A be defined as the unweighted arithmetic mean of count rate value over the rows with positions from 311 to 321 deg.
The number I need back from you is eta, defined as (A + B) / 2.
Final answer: 34.4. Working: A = 34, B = 35.1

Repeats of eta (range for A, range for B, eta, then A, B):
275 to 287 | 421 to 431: 34.1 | 32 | 35.7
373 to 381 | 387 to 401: 36.3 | 36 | 36.4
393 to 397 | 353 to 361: 37.1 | 37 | 36.9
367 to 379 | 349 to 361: 37.2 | 38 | 36.7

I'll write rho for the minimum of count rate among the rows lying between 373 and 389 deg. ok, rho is 34.3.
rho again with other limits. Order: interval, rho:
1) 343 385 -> 34.3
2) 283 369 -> 31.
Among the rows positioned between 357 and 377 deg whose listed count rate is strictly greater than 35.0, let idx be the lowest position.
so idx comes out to 358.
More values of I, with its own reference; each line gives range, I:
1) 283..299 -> 290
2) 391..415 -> 406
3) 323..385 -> 382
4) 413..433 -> 420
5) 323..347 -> 336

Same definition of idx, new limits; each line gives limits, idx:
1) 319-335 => 322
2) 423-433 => 424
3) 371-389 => 372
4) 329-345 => 330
